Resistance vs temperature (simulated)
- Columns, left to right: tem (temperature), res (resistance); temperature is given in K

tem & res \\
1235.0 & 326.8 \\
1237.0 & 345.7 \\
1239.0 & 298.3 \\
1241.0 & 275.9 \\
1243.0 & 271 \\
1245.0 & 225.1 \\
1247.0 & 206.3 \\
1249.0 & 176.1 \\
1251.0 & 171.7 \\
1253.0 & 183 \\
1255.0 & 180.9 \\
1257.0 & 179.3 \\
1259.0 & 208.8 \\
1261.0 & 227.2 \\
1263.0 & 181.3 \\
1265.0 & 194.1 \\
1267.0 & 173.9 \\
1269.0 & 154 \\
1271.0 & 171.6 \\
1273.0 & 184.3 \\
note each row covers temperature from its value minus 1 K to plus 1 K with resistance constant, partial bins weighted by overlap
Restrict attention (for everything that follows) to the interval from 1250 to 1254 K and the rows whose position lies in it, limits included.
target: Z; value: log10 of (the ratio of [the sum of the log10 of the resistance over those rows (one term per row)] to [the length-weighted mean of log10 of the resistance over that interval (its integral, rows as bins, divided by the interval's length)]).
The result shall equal 0.3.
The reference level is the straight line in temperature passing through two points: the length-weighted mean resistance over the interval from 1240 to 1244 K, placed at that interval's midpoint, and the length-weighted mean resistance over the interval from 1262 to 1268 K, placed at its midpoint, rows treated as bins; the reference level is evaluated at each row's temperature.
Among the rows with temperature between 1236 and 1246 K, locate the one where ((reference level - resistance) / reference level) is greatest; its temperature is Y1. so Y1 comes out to 1245.0 K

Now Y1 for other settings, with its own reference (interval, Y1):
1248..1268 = 1249.0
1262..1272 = 1269.0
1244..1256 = 1249.0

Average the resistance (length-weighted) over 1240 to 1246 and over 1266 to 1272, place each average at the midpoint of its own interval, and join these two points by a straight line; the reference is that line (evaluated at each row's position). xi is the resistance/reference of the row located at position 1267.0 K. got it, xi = 1.00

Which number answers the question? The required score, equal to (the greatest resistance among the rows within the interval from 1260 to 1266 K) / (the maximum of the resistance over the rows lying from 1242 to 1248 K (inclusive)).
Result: 0.84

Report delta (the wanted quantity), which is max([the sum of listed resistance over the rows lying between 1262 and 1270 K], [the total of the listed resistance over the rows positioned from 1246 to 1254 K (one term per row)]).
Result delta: 737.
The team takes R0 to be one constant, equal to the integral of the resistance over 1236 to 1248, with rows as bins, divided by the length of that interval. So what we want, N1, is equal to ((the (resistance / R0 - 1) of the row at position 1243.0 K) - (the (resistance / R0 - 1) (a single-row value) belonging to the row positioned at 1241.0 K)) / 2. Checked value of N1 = -0.01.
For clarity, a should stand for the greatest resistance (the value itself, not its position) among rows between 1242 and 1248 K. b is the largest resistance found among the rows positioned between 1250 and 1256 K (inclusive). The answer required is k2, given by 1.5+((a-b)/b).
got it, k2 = 2.0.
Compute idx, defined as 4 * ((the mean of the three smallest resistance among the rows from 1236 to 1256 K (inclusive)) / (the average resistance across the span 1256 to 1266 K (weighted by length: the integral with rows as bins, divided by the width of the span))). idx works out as 3.6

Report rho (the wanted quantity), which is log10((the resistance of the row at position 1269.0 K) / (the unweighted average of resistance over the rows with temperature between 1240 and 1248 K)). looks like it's -0.20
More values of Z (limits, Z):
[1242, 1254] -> 0.8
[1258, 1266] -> 0.6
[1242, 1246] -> 0.3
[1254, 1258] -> 0.3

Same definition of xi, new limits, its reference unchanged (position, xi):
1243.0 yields 1.05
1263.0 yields 0.97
